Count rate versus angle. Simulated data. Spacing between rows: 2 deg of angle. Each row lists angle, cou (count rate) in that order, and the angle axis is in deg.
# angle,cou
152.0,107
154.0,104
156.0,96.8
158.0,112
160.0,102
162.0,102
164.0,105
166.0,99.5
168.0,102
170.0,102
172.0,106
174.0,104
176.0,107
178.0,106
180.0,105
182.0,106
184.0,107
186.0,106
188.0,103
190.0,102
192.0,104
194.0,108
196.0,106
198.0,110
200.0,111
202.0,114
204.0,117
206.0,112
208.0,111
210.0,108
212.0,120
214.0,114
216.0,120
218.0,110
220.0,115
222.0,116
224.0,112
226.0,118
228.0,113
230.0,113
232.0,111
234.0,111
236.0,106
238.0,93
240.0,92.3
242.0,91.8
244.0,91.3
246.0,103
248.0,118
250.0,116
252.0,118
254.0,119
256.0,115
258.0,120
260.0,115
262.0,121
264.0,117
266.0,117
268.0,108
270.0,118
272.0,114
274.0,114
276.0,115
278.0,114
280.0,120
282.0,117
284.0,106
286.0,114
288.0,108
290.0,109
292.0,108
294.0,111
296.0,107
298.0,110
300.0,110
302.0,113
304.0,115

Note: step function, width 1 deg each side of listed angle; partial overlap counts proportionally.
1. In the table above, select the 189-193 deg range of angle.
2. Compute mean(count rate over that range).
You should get 103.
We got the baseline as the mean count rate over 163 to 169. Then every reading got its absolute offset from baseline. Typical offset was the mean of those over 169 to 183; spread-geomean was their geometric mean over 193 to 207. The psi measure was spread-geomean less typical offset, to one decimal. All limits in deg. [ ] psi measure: 5.3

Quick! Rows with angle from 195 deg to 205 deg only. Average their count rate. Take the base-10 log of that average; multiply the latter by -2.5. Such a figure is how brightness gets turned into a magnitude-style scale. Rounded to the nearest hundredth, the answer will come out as -5.12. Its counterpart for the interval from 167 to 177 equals -5.04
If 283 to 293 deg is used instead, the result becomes -5.09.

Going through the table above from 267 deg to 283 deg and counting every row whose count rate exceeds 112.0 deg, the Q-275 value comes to 7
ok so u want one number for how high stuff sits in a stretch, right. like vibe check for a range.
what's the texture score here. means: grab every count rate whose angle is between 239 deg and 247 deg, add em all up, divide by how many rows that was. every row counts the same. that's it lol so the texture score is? 95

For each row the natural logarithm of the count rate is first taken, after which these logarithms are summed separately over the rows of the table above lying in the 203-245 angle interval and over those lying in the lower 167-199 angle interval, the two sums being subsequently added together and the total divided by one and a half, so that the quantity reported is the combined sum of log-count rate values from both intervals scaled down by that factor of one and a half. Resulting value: 115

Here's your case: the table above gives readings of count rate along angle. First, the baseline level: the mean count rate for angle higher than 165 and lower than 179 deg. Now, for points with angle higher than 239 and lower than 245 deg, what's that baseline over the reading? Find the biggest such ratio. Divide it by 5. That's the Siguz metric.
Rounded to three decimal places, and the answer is 0.227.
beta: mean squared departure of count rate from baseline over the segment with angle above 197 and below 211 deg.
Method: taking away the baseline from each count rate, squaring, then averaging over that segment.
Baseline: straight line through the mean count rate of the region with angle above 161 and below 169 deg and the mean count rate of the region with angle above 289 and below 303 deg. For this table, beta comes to 63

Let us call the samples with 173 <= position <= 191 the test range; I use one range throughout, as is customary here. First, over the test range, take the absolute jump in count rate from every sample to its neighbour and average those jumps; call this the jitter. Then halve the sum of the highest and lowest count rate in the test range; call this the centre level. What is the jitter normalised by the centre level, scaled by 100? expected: 1.4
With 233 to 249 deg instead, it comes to 6.3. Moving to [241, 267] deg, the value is 4.4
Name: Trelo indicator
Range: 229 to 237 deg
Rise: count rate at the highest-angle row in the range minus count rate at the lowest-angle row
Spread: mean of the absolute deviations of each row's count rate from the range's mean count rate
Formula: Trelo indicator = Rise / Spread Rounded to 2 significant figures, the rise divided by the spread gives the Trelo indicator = -3.3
